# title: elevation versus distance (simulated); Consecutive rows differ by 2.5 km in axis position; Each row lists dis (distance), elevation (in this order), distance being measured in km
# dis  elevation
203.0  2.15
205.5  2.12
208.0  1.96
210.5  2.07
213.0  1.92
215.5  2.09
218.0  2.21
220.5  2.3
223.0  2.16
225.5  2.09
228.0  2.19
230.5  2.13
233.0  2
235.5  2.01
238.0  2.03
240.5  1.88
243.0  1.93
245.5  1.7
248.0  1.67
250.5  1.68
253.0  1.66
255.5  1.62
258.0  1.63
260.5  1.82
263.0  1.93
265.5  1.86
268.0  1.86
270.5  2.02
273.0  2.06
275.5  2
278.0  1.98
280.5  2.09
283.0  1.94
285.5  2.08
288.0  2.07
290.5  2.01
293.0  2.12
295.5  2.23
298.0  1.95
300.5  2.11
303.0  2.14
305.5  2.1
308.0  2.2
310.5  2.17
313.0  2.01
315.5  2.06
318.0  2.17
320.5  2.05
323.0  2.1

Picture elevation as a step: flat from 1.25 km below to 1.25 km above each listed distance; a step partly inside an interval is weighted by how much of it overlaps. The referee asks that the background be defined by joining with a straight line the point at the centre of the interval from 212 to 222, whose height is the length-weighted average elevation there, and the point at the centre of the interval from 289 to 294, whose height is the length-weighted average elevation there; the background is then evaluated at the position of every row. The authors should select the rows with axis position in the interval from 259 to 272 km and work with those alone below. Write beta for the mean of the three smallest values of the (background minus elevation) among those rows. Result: 0.15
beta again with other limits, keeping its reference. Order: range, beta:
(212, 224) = -0.09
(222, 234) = -0.03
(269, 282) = 0.02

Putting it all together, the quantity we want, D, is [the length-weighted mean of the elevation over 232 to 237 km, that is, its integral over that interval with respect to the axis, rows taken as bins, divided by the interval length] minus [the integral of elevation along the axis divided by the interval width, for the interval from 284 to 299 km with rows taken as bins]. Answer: -0.1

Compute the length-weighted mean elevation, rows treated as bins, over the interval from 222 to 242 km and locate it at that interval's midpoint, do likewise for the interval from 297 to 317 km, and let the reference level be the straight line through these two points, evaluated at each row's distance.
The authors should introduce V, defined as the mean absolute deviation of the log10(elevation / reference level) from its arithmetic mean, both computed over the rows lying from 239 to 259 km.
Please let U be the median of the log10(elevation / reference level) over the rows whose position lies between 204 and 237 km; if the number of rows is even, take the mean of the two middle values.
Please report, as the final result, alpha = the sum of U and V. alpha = 0.031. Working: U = 0.008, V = 0.023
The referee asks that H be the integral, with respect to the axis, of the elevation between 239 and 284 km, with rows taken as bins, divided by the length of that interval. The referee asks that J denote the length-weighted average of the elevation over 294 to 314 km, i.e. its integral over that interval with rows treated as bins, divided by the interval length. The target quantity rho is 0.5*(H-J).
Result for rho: -0.13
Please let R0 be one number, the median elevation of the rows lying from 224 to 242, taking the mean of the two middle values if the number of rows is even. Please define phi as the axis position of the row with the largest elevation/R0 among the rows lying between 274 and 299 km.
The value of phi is 295.5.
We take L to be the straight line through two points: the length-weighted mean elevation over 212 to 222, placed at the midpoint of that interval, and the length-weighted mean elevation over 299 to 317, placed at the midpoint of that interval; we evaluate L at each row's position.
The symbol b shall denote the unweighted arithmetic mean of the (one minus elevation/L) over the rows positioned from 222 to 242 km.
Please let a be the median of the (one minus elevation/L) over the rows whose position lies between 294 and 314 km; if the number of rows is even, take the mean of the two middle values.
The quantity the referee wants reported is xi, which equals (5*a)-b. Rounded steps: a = -0.01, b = 0.03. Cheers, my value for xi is -0.06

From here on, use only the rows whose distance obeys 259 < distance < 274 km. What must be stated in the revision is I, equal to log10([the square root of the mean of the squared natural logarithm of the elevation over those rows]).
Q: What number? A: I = -0.18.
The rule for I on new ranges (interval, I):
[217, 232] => -0.11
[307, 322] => -0.13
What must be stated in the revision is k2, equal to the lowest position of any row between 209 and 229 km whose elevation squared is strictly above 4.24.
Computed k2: 210.5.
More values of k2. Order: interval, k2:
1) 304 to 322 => 305.5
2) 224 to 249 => 225.5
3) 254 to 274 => 273.0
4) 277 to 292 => 280.5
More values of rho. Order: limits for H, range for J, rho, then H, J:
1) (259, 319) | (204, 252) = 0.02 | 2.04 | 2.01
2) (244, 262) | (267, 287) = -0.16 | 1.69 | 2.01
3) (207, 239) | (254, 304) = 0.06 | 2.09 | 1.97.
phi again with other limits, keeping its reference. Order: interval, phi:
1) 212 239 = 220.5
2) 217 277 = 220.5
